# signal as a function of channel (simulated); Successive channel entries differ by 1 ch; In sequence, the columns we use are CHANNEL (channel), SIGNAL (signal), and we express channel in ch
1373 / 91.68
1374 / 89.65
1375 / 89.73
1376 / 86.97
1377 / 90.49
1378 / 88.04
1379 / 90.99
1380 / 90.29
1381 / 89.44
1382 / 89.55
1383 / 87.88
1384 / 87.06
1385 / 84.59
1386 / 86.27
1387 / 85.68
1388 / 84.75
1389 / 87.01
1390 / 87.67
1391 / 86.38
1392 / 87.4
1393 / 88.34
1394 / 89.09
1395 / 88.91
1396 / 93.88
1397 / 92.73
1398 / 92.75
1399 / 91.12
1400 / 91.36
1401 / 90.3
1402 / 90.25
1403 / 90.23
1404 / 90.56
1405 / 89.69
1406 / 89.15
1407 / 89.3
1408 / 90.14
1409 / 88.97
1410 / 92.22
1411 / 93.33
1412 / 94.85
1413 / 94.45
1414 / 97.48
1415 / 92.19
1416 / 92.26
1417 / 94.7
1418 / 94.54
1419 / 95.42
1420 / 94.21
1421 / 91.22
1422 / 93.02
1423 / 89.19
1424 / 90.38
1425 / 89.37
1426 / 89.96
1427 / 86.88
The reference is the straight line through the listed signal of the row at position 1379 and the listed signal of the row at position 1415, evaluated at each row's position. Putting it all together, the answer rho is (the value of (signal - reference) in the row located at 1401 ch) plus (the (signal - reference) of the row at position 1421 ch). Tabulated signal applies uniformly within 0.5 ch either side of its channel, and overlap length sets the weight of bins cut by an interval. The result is -2.6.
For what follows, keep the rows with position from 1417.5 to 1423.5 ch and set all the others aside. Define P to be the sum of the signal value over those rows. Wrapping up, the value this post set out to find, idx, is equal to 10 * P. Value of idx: 5576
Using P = 558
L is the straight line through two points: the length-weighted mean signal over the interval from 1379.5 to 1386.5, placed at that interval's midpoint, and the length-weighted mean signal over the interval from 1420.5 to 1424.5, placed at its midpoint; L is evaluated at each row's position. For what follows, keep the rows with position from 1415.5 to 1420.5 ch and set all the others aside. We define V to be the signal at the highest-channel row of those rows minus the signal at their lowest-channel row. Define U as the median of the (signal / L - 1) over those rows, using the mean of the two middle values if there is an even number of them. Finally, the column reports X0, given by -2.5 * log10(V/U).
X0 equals -4.1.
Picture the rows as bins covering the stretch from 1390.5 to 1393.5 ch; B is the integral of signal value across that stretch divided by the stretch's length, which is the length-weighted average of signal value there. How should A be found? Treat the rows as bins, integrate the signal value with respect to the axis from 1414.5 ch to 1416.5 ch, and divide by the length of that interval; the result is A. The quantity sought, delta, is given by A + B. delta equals 180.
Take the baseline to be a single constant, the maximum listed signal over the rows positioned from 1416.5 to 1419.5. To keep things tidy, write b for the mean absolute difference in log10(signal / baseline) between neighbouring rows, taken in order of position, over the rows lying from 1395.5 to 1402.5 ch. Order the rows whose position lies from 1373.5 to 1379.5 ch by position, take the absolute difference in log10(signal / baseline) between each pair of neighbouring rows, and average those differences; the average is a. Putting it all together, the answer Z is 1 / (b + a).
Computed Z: 67.8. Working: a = 0.0115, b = 0.0033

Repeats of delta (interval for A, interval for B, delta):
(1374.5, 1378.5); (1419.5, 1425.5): 180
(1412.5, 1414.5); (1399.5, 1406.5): 186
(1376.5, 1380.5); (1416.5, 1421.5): 184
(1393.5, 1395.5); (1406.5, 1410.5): 179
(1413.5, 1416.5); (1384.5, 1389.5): 180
